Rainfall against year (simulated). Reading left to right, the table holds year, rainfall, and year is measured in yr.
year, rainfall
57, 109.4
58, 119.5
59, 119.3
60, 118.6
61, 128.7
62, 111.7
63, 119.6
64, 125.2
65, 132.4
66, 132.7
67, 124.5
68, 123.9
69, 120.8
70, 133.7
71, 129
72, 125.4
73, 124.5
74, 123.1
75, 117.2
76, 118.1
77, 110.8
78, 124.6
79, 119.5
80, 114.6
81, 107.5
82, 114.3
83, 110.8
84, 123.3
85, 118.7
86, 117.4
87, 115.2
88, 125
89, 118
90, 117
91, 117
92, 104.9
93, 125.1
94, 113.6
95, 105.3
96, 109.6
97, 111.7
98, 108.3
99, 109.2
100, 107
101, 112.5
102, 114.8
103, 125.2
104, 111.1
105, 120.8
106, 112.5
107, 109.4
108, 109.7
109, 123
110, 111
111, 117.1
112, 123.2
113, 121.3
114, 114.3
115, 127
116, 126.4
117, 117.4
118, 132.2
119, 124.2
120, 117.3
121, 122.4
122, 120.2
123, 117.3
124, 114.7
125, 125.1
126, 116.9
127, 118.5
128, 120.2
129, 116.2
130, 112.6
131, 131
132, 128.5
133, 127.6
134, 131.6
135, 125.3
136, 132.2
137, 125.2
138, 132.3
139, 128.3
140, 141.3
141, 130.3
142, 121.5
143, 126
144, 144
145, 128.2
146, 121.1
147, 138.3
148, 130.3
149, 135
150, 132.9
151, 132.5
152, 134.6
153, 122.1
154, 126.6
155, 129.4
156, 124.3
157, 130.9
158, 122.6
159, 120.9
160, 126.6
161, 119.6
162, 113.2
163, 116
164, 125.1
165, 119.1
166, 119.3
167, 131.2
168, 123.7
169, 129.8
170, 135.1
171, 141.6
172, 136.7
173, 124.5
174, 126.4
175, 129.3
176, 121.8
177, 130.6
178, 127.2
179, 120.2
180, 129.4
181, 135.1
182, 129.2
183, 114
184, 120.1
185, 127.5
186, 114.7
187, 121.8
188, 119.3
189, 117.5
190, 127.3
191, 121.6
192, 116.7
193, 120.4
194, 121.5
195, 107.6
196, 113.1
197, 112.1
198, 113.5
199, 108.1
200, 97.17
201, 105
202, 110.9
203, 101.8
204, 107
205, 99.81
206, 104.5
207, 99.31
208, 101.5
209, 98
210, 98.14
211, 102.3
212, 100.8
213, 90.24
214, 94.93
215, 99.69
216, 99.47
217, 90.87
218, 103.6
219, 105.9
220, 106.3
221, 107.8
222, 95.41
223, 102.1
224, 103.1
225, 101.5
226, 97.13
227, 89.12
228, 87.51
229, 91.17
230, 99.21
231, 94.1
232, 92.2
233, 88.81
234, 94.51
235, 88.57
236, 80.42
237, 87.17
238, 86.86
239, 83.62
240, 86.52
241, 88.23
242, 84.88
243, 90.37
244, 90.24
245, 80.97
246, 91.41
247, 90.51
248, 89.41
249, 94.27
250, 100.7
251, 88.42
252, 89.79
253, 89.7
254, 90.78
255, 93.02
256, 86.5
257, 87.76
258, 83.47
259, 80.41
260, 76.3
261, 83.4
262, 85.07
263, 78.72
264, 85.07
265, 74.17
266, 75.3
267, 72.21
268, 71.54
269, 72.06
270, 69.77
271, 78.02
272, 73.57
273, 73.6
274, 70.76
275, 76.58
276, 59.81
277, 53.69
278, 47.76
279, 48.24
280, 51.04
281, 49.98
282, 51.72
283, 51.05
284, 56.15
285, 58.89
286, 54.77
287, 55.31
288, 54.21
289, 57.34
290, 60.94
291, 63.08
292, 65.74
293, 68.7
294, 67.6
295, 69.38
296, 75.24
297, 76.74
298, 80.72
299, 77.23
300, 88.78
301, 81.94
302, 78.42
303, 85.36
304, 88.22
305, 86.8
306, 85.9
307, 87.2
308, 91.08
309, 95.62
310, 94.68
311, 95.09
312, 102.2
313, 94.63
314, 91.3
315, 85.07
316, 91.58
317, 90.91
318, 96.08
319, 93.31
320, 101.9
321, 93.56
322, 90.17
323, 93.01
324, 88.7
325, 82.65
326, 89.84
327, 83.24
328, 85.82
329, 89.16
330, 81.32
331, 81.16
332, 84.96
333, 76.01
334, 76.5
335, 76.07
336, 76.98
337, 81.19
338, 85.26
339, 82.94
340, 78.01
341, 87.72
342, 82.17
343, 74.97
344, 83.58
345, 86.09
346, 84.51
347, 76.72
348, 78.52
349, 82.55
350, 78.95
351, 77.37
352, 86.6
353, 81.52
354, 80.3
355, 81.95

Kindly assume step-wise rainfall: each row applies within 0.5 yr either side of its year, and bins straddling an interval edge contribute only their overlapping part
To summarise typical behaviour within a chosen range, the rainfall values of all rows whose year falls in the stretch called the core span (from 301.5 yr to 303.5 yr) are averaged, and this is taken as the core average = 82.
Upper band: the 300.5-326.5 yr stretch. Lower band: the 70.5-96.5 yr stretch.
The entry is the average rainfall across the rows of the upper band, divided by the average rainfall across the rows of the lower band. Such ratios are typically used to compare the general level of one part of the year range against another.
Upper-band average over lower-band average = 0.8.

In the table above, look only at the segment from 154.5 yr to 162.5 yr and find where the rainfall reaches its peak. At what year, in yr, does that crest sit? 157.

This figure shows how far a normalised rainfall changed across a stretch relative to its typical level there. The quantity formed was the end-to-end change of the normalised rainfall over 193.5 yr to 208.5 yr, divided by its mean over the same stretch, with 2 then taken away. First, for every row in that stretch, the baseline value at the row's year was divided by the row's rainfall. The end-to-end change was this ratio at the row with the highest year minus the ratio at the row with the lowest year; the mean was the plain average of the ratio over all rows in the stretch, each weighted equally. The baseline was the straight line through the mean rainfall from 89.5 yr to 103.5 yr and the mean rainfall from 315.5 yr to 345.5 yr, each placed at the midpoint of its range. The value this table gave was -1.8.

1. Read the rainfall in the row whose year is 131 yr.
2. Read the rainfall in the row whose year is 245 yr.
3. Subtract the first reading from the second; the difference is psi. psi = -50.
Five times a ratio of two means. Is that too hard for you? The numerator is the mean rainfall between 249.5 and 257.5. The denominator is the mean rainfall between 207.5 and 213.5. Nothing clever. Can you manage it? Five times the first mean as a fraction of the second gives 4.6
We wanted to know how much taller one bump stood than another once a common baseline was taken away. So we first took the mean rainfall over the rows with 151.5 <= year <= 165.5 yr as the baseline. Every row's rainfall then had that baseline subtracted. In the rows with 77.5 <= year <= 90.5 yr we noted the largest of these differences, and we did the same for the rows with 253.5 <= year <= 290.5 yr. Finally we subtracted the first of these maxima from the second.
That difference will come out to -32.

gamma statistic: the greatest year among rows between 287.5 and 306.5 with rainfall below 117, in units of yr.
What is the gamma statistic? 306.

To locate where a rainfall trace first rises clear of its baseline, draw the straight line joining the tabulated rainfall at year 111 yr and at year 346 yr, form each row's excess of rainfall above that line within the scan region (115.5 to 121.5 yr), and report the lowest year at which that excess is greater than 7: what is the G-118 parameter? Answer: 116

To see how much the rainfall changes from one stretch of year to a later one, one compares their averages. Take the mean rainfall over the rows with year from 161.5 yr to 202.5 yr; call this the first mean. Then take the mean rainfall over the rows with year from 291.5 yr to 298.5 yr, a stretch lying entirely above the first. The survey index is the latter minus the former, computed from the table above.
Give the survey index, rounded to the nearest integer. -49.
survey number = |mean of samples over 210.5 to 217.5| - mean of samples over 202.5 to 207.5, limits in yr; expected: -6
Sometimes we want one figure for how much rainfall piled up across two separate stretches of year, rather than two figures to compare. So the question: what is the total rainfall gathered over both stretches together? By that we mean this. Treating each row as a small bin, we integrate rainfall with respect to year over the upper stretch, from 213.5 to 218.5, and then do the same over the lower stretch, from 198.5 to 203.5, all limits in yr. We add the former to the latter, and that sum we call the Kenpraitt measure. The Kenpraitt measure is 1012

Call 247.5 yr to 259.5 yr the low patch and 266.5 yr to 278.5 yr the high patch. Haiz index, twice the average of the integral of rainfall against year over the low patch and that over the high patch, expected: 1894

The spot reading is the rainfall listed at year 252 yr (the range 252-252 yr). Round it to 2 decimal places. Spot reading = 89.79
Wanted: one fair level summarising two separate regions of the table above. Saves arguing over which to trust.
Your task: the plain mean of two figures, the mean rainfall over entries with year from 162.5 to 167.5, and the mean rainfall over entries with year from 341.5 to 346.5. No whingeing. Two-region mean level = 102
